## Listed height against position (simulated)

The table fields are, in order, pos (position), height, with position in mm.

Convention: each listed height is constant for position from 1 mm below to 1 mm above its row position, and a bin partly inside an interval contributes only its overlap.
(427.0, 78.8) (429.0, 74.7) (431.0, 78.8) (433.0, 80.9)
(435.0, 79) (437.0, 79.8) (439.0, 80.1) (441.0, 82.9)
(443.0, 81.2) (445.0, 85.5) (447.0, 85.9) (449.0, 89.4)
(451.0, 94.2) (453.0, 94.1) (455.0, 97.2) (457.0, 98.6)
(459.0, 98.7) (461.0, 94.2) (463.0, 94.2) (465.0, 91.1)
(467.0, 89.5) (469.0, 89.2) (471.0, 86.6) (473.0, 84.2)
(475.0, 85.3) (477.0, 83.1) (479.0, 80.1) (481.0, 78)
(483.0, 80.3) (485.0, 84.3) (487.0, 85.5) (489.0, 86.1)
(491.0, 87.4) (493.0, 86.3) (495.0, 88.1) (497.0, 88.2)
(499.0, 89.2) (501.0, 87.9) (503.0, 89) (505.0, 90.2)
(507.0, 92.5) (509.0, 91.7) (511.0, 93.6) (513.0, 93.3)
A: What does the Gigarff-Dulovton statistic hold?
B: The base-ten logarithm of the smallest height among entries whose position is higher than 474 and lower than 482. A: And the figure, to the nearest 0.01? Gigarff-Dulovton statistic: 1.89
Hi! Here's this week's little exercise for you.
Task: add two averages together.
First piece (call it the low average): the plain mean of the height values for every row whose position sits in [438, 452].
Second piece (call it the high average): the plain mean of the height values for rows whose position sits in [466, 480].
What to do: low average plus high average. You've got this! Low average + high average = 171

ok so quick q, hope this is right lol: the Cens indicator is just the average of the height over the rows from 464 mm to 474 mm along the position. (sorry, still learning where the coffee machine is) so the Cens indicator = 88.1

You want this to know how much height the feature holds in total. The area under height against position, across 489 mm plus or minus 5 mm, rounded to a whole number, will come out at 859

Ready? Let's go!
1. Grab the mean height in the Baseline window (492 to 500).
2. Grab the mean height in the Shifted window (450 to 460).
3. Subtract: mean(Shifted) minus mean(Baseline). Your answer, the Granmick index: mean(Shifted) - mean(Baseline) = 9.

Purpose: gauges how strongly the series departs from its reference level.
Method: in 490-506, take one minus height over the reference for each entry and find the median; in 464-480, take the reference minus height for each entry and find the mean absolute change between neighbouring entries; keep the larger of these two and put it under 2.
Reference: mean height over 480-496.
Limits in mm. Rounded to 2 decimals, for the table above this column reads 1.06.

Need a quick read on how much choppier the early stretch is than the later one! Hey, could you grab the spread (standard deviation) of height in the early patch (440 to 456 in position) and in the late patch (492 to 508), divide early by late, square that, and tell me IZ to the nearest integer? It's 10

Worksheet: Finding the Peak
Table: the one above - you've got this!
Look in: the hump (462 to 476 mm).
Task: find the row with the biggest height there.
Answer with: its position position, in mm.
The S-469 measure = 463.0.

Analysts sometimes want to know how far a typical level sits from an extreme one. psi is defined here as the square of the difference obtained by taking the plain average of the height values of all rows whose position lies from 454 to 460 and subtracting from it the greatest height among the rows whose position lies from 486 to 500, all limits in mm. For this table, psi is 80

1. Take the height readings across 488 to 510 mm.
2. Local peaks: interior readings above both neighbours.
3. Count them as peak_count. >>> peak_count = 3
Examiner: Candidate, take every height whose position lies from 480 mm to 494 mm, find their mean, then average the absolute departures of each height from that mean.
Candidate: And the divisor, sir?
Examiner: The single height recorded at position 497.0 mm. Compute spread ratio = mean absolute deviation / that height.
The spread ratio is 0.031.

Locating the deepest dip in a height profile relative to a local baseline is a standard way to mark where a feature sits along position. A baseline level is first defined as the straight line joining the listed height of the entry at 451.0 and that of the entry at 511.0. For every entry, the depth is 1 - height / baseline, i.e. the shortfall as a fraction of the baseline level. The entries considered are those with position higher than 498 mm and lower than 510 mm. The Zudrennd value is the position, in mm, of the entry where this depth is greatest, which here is 501.0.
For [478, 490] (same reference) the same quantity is 481.0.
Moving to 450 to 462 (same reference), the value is 453.0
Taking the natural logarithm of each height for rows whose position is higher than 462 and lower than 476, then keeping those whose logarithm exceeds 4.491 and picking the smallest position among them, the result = 463.0 mm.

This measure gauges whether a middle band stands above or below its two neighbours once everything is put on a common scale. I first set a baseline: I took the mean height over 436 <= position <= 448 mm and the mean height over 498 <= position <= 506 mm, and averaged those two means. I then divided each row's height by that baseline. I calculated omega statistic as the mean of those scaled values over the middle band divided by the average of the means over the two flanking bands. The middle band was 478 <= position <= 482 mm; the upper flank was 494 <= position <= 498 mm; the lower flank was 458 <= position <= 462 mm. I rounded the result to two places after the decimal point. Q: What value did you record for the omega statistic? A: 0.86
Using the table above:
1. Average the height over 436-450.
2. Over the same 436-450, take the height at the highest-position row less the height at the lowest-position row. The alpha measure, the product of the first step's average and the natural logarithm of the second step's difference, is 189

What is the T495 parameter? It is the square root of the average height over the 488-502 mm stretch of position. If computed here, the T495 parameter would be 9.36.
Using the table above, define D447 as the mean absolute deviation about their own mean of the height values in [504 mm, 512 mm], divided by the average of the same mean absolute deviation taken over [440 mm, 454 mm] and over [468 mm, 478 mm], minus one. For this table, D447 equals -0.65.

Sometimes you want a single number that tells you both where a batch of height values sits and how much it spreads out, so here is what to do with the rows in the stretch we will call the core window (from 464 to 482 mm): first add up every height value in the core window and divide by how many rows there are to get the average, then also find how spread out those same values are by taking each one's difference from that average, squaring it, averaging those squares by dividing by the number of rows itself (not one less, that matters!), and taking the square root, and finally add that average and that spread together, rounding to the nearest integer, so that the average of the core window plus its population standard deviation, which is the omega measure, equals 89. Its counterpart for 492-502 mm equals 89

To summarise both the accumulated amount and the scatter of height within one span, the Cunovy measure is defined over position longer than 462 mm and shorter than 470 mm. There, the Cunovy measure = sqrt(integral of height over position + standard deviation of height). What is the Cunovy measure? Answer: 27.0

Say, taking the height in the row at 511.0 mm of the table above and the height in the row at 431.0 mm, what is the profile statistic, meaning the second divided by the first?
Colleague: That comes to 0.84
